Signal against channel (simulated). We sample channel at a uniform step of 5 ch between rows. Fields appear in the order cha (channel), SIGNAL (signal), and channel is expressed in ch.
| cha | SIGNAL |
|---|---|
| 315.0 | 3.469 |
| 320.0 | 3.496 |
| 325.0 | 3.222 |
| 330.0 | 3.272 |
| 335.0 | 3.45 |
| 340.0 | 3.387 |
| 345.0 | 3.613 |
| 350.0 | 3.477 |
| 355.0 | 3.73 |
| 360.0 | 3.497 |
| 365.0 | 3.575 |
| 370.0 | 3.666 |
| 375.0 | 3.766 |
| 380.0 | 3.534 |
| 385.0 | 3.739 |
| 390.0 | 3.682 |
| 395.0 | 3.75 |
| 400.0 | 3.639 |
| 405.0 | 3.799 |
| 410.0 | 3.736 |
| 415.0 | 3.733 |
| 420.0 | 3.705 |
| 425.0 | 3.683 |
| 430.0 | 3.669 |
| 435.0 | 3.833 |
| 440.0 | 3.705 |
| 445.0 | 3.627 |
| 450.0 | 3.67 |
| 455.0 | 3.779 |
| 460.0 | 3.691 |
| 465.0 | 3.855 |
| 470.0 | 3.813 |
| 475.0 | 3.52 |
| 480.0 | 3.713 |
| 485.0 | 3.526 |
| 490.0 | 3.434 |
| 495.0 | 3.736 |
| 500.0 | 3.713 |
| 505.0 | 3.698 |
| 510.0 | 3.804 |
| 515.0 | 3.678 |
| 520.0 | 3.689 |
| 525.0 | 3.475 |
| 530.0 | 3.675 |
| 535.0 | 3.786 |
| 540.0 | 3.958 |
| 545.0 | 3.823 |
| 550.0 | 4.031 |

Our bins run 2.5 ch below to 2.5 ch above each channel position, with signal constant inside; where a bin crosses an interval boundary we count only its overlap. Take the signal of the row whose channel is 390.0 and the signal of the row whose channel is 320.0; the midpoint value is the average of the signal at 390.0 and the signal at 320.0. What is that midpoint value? 3.59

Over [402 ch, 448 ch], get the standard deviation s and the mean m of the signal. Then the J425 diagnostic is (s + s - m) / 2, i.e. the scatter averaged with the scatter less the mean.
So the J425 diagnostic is -1.80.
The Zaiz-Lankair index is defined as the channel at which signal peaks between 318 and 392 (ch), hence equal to 375.0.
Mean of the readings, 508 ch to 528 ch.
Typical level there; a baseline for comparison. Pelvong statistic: 3.66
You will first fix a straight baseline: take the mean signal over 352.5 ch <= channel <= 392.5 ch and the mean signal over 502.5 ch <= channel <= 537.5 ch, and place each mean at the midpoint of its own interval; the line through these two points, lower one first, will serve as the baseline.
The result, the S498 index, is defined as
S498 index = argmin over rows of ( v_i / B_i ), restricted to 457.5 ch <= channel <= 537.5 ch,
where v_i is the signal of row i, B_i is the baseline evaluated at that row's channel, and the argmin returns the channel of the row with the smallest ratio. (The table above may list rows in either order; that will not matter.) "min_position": 490.0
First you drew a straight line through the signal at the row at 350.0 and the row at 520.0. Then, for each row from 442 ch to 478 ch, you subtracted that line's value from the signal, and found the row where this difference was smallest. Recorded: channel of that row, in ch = 475.0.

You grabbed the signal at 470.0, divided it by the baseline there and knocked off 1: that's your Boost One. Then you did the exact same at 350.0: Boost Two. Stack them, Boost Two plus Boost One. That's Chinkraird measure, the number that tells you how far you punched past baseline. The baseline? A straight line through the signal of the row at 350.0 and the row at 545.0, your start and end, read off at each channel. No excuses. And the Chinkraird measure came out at 0.033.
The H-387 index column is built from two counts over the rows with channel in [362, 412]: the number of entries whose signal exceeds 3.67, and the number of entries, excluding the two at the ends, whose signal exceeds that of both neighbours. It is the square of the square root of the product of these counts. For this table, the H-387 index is 24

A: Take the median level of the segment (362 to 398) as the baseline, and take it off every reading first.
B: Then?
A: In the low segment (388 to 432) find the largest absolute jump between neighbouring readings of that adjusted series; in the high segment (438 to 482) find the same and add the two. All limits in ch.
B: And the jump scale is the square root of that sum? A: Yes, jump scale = 0.673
